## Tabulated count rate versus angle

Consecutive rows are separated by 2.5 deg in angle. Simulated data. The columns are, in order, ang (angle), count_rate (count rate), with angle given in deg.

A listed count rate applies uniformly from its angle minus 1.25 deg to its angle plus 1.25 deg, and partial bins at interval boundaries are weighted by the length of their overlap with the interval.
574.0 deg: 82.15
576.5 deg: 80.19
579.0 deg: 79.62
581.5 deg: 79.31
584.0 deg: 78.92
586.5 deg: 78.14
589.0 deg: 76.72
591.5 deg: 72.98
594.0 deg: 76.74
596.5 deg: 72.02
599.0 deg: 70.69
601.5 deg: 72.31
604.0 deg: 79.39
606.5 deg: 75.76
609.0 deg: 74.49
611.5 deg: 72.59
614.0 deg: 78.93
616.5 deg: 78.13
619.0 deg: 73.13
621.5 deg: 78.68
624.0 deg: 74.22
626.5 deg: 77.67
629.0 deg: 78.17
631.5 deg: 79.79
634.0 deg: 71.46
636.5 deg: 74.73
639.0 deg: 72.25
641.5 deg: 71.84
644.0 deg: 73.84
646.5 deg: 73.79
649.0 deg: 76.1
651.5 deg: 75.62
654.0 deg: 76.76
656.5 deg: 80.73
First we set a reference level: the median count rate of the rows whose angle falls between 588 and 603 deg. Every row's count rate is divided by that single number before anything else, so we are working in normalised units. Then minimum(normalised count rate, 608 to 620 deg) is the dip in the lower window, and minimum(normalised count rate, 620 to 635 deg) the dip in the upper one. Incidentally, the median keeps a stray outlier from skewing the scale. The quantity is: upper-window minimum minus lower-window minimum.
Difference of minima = -0.02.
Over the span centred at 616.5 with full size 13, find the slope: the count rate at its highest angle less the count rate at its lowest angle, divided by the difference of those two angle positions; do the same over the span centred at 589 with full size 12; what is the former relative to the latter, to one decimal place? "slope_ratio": -2.8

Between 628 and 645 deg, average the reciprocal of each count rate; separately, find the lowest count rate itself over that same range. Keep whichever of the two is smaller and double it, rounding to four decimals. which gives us 0.0269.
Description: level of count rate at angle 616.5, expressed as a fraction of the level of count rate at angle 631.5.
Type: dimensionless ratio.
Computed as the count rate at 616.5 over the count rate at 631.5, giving 0.98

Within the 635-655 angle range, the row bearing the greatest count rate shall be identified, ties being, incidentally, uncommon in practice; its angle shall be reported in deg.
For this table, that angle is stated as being 654.0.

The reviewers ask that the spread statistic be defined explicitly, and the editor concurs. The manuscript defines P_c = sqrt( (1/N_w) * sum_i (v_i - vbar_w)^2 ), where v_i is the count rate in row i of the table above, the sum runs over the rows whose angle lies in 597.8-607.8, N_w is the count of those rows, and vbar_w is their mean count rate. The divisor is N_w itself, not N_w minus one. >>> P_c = 3.3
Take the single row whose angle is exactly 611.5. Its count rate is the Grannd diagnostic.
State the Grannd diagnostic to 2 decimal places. 72.59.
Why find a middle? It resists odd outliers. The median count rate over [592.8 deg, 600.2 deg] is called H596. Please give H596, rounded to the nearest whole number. 72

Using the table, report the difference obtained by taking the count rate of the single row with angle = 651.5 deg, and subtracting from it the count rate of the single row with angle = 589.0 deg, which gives -1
